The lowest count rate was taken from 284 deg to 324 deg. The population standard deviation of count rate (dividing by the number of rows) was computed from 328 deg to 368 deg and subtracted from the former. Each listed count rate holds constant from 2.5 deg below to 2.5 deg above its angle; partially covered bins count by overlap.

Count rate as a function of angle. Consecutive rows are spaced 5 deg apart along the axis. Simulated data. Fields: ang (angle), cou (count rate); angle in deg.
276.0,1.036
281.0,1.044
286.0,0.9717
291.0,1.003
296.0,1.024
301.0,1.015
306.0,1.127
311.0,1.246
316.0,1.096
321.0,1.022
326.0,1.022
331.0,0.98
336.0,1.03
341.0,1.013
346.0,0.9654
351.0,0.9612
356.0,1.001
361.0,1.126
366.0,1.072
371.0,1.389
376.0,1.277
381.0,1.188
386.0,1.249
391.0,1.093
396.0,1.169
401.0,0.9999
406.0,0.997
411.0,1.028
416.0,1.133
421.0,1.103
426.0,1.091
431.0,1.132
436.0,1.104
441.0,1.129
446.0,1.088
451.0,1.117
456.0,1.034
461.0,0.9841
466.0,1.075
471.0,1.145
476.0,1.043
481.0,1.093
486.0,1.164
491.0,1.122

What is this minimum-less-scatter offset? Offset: 0.92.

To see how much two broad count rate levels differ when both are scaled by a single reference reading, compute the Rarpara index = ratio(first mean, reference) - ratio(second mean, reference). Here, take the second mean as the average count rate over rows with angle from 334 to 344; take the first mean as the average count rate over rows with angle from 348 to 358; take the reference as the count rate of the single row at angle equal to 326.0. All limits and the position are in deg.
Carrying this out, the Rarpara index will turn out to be -0.04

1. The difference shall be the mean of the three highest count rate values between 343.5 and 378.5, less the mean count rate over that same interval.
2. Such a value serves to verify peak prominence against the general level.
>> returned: 0.15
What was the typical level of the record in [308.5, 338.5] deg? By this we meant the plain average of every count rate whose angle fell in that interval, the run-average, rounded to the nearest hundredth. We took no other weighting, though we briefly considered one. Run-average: 1.07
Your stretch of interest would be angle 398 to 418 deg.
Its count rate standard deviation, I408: 0.06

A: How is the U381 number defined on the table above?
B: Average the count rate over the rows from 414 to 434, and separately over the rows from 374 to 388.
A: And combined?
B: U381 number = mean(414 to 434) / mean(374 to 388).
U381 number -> 0.90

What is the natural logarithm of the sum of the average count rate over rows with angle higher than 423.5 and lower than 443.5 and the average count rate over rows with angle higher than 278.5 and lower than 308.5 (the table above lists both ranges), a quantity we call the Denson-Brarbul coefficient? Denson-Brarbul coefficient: 0.76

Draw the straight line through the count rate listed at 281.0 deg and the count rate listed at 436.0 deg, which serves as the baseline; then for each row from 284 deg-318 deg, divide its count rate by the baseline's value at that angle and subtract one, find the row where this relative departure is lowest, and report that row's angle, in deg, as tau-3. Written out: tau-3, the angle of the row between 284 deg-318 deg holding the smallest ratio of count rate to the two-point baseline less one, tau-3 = 286.0 deg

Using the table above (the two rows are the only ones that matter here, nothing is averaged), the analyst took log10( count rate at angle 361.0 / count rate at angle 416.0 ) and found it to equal 0.00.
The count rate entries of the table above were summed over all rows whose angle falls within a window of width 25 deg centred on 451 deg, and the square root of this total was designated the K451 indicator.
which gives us 2.3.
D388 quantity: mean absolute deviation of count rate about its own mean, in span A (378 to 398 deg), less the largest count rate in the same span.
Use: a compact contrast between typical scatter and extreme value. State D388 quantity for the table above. -1.21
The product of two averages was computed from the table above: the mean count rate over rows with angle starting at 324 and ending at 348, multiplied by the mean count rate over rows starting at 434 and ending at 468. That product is 1.08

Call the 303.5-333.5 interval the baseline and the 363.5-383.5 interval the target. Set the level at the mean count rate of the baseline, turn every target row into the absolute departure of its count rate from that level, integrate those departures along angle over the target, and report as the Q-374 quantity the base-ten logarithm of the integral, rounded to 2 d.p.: 0.49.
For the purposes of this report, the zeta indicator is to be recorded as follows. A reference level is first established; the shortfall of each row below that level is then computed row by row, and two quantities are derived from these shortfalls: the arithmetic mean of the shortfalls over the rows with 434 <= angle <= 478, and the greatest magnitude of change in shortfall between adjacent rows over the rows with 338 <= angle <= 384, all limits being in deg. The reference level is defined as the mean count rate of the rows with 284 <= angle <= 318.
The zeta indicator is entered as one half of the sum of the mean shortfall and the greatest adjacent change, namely 0.153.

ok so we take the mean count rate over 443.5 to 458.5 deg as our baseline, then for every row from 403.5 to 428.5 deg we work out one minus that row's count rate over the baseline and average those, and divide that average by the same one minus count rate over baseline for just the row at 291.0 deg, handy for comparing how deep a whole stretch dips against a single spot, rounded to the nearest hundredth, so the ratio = 0.12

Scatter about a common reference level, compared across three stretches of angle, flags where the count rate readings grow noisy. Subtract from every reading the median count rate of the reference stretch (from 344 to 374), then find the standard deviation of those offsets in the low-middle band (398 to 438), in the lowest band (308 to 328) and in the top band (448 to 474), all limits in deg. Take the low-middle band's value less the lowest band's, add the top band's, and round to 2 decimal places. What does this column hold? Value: 0.02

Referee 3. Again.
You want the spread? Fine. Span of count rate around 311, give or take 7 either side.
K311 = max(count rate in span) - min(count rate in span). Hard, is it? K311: 0.15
